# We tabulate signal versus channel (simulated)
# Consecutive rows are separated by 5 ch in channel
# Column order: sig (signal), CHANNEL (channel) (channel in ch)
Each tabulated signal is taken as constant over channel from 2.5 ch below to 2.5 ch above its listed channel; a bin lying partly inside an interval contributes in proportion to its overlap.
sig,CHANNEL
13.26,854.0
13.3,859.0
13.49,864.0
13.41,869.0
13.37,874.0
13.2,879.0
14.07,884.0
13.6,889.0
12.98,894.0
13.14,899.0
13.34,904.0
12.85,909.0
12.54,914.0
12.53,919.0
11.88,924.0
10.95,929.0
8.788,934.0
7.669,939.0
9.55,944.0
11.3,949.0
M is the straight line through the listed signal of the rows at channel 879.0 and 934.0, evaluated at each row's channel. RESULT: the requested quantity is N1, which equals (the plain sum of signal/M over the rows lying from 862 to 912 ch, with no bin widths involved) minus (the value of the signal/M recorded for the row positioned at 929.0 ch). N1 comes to 9.5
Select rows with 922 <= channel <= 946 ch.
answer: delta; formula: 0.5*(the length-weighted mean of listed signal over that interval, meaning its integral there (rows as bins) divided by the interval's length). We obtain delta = 4.86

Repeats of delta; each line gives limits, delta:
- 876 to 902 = 6.70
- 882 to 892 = 6.89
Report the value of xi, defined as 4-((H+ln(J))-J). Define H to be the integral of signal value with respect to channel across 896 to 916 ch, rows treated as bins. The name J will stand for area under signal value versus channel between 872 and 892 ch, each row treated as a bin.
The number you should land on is 10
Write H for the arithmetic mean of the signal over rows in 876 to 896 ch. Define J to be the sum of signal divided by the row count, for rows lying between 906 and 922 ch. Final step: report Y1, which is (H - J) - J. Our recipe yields -12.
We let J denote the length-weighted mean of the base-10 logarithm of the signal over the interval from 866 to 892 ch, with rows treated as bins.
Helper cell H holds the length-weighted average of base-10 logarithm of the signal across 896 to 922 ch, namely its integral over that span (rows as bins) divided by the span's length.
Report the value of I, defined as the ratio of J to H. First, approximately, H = 1.11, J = 1.13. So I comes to 1.02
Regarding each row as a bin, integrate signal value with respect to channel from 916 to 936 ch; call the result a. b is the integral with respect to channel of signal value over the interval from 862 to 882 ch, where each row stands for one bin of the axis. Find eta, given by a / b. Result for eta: 0.83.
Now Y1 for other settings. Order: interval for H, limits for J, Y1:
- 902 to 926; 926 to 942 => -6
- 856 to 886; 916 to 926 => -11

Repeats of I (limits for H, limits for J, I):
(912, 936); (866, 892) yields 1.07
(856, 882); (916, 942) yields 0.90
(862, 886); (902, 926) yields 0.97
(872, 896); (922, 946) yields 0.87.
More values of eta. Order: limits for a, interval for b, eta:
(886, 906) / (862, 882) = 0.99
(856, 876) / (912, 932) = 1.13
